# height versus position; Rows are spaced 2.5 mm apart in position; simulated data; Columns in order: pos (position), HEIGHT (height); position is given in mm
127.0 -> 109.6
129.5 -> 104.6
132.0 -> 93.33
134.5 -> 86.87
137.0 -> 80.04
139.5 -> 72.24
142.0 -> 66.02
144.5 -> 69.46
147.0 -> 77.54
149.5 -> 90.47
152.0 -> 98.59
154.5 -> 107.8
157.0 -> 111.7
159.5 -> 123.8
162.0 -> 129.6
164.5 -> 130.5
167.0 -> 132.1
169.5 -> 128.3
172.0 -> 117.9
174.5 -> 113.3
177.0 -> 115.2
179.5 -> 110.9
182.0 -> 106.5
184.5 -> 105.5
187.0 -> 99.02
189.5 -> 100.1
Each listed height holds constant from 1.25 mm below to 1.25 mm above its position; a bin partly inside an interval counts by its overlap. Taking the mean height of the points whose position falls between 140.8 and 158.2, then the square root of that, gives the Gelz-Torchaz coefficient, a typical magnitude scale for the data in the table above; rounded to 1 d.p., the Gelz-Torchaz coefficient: 9.4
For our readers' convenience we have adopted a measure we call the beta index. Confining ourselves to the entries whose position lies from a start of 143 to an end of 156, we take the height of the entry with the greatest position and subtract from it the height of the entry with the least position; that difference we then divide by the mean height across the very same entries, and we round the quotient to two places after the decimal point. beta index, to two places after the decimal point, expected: 0.43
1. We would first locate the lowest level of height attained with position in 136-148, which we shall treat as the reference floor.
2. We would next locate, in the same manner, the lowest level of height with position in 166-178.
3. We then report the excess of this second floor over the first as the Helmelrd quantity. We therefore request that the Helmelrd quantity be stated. 47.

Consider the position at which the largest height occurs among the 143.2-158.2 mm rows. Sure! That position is 157.0 mm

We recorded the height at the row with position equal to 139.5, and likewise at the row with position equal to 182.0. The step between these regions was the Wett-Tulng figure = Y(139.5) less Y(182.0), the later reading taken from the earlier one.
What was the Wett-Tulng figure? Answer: -34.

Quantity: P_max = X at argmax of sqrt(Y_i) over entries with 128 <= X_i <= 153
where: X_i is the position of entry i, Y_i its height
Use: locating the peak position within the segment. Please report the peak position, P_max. 129.5 mm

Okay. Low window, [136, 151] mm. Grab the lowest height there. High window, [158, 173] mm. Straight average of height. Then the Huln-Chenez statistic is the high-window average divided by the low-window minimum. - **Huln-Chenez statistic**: 1.92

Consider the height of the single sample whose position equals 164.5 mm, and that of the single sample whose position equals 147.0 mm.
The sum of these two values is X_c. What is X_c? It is 208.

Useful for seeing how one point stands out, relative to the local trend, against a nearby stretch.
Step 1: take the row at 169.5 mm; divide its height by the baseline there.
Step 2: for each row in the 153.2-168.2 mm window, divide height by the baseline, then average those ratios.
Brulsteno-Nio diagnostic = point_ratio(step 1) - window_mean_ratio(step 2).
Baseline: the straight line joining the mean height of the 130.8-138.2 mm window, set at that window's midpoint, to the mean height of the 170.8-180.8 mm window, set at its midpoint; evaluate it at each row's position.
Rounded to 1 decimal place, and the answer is 0.0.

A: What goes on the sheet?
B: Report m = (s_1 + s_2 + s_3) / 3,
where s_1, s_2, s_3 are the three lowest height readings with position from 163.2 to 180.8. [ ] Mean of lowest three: 113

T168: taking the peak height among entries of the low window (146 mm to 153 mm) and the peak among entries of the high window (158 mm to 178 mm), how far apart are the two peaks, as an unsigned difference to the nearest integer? 34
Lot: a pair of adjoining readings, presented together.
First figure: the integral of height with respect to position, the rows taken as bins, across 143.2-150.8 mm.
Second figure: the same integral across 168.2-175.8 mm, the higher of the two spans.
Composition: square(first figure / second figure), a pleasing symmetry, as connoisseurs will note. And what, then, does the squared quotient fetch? 0.44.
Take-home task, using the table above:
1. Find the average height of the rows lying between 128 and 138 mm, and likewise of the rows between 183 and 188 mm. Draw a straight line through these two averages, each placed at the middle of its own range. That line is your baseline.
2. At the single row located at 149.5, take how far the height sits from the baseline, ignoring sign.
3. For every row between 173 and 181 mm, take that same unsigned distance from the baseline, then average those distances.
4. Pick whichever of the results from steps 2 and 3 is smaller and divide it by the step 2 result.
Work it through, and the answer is 1.00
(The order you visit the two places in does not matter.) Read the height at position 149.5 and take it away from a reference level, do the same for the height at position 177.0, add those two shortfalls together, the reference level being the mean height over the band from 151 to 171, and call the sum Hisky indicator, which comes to 35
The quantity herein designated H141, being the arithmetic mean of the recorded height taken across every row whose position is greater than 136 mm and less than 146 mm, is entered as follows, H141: 72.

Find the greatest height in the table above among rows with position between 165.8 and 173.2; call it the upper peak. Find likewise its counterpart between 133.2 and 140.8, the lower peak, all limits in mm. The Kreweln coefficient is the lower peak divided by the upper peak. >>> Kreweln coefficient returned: 0.66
